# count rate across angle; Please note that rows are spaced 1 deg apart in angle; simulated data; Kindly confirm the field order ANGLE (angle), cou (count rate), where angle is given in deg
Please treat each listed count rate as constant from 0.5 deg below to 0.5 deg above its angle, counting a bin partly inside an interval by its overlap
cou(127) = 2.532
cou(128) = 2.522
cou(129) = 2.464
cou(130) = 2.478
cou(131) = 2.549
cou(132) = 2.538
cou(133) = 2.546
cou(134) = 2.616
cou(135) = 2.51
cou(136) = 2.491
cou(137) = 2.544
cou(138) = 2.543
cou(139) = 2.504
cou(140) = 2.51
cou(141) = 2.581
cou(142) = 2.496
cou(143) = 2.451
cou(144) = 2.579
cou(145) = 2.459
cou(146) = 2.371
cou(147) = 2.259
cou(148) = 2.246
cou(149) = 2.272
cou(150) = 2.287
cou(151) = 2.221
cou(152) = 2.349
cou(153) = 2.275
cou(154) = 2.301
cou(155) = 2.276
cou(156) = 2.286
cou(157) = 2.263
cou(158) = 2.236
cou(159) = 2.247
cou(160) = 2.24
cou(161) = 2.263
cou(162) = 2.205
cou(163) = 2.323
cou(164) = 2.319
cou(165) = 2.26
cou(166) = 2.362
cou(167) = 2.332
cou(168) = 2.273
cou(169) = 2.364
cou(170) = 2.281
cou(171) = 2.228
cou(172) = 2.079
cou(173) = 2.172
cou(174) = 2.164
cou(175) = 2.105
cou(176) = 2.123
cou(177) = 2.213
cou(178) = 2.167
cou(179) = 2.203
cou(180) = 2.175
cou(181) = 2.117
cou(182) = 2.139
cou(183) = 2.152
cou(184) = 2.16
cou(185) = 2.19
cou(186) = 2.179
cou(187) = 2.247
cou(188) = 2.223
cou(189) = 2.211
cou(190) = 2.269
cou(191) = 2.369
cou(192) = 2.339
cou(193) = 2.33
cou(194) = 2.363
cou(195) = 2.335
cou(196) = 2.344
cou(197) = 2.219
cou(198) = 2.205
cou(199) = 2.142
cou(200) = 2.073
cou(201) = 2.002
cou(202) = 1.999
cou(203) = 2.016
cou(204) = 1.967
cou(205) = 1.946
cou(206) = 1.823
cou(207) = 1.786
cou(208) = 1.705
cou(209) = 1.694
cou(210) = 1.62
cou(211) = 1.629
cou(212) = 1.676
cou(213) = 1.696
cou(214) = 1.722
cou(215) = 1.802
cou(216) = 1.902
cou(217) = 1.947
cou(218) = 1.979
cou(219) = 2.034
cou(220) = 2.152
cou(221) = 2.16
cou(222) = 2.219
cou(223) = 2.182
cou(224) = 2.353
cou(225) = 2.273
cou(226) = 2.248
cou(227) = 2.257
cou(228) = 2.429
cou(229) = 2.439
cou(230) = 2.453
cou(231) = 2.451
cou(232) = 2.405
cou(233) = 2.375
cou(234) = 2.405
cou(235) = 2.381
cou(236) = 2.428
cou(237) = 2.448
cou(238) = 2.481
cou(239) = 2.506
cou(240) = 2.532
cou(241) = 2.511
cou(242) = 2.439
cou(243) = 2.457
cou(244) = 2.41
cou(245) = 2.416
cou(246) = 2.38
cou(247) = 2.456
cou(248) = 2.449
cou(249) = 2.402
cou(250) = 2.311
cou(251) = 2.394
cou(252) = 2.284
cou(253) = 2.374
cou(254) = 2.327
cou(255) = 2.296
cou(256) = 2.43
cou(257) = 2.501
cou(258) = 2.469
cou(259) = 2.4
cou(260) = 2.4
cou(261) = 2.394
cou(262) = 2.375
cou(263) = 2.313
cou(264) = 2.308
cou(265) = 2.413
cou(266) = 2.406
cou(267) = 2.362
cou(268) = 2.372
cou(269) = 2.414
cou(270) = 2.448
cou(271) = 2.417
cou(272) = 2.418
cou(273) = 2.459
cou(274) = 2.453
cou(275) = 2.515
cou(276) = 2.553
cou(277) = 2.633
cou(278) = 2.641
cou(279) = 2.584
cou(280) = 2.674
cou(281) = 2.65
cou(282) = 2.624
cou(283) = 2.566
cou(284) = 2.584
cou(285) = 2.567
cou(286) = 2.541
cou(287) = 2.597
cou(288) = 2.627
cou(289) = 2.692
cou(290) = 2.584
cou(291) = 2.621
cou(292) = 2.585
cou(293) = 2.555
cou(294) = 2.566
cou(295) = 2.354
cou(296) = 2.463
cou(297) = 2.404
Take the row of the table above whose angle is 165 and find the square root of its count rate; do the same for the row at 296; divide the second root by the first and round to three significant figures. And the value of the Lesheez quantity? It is 1.04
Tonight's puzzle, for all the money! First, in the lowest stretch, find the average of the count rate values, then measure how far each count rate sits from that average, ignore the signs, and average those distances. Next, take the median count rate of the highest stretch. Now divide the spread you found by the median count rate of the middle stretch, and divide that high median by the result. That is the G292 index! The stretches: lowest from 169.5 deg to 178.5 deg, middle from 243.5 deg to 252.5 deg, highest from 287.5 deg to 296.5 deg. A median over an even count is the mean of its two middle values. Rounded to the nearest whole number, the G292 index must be 131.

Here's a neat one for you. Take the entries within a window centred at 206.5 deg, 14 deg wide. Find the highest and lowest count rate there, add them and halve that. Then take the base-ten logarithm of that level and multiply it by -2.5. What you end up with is -0.67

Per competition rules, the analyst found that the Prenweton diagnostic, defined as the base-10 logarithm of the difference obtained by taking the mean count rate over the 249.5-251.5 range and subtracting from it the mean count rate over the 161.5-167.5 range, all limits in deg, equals -1.3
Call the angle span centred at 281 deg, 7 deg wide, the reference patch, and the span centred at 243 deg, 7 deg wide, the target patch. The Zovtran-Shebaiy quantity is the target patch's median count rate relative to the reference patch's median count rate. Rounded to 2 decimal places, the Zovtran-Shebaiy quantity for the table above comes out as 0.93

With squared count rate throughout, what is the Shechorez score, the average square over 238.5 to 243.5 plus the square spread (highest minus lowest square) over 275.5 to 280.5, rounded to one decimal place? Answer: 6.8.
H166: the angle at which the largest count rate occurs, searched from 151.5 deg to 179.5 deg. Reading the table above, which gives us 169 deg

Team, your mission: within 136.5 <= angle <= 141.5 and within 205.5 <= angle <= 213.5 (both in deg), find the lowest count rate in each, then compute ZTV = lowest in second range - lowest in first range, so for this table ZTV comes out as -0.9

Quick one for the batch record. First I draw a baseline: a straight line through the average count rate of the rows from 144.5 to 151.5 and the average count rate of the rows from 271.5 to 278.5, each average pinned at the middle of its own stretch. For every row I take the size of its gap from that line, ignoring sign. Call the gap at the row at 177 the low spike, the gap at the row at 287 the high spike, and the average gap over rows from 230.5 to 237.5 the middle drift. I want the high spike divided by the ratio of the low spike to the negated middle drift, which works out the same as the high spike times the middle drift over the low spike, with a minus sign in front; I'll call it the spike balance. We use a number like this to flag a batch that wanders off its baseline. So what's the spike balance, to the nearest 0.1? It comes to 0.0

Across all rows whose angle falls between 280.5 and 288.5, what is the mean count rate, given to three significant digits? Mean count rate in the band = 2.59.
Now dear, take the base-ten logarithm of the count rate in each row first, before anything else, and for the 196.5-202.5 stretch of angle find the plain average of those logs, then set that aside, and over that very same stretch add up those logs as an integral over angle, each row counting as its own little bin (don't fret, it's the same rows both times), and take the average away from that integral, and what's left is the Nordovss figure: 1.6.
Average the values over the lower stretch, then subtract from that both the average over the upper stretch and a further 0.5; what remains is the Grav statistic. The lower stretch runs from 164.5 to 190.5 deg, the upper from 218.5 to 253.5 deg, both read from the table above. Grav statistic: -0.66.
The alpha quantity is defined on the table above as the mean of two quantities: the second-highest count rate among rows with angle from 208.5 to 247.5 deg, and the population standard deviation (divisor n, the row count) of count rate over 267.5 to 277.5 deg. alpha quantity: 1.29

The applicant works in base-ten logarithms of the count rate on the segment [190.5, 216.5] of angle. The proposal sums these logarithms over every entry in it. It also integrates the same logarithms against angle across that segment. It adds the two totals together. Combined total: 15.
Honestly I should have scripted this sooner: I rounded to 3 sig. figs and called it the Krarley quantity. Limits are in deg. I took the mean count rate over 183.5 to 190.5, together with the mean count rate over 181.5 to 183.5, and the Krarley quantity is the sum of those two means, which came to 4.36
